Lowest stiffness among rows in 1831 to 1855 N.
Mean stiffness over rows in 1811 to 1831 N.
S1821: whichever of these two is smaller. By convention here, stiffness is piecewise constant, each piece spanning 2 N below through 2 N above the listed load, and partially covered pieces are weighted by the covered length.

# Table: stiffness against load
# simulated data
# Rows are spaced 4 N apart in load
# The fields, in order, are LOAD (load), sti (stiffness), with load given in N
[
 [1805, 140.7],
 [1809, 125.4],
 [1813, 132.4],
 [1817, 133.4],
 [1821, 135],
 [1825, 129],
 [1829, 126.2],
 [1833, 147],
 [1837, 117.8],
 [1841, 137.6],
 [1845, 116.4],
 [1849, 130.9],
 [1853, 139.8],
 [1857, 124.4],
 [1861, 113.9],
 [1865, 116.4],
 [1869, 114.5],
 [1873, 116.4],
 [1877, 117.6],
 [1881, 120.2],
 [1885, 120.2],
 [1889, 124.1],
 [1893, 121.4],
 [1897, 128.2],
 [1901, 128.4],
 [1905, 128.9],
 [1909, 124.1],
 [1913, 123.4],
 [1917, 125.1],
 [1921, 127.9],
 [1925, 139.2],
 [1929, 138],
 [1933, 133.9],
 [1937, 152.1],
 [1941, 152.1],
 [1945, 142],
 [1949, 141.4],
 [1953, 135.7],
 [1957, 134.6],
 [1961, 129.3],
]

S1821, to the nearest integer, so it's 116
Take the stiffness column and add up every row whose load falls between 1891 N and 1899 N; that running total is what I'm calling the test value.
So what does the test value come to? 250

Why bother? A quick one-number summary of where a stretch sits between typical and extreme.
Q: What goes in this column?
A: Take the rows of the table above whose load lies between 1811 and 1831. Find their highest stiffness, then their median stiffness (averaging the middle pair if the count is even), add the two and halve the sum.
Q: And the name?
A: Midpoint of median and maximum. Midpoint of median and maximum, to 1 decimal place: 133.7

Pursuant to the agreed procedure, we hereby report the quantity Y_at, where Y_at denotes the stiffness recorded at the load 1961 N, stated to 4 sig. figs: 129.3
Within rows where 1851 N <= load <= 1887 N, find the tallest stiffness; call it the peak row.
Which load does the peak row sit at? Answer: 1853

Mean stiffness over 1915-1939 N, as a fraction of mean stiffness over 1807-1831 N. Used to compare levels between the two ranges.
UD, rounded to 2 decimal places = 1.04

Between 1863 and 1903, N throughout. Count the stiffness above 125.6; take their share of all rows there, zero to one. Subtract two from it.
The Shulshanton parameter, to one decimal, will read -1.8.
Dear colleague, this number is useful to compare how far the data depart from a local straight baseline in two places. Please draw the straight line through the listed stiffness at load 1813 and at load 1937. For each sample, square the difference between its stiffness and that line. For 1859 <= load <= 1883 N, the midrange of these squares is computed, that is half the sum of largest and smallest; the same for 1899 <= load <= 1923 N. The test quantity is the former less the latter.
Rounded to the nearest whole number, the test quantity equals 152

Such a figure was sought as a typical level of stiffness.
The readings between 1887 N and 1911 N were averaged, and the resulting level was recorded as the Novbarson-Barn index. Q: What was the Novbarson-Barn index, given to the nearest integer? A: 126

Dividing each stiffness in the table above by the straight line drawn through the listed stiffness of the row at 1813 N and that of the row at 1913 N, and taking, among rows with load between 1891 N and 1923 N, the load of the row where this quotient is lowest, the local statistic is 1893 N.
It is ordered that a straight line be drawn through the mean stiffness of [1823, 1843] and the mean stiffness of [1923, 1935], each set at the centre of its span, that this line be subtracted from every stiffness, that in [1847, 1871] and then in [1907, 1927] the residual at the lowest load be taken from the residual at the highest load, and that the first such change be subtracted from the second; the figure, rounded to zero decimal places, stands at 32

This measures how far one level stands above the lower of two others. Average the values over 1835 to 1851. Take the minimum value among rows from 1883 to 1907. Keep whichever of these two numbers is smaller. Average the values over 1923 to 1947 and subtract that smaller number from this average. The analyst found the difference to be 23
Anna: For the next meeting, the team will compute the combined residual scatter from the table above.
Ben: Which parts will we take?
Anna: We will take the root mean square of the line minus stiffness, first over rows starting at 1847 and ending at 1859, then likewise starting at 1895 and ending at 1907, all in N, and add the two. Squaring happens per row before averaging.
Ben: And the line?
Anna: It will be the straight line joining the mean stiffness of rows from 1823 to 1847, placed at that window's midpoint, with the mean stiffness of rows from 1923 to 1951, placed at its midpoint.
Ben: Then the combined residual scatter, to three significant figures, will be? 15.9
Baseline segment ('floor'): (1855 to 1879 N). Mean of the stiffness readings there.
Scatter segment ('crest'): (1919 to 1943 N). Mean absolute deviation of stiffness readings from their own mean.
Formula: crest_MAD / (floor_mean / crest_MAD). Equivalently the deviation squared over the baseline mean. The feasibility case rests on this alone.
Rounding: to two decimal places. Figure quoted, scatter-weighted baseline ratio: 0.51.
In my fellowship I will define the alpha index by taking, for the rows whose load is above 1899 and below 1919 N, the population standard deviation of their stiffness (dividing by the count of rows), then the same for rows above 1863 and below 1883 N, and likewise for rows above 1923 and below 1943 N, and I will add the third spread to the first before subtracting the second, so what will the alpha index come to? 8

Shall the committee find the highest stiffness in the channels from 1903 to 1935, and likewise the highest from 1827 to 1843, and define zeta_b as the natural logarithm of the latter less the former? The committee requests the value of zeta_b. 2.05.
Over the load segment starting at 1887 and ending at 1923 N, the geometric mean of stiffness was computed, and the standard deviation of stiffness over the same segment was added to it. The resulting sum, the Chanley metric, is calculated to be 128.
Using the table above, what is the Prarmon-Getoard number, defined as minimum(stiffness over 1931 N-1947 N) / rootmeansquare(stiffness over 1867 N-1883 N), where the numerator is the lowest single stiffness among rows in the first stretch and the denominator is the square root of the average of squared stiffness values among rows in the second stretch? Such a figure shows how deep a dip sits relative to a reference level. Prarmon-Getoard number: 1.14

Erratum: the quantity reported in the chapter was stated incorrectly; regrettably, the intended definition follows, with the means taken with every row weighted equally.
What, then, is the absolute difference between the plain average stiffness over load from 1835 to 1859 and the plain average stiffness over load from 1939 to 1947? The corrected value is 19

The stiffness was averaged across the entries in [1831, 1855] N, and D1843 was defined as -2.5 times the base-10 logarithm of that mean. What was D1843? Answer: -5.30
